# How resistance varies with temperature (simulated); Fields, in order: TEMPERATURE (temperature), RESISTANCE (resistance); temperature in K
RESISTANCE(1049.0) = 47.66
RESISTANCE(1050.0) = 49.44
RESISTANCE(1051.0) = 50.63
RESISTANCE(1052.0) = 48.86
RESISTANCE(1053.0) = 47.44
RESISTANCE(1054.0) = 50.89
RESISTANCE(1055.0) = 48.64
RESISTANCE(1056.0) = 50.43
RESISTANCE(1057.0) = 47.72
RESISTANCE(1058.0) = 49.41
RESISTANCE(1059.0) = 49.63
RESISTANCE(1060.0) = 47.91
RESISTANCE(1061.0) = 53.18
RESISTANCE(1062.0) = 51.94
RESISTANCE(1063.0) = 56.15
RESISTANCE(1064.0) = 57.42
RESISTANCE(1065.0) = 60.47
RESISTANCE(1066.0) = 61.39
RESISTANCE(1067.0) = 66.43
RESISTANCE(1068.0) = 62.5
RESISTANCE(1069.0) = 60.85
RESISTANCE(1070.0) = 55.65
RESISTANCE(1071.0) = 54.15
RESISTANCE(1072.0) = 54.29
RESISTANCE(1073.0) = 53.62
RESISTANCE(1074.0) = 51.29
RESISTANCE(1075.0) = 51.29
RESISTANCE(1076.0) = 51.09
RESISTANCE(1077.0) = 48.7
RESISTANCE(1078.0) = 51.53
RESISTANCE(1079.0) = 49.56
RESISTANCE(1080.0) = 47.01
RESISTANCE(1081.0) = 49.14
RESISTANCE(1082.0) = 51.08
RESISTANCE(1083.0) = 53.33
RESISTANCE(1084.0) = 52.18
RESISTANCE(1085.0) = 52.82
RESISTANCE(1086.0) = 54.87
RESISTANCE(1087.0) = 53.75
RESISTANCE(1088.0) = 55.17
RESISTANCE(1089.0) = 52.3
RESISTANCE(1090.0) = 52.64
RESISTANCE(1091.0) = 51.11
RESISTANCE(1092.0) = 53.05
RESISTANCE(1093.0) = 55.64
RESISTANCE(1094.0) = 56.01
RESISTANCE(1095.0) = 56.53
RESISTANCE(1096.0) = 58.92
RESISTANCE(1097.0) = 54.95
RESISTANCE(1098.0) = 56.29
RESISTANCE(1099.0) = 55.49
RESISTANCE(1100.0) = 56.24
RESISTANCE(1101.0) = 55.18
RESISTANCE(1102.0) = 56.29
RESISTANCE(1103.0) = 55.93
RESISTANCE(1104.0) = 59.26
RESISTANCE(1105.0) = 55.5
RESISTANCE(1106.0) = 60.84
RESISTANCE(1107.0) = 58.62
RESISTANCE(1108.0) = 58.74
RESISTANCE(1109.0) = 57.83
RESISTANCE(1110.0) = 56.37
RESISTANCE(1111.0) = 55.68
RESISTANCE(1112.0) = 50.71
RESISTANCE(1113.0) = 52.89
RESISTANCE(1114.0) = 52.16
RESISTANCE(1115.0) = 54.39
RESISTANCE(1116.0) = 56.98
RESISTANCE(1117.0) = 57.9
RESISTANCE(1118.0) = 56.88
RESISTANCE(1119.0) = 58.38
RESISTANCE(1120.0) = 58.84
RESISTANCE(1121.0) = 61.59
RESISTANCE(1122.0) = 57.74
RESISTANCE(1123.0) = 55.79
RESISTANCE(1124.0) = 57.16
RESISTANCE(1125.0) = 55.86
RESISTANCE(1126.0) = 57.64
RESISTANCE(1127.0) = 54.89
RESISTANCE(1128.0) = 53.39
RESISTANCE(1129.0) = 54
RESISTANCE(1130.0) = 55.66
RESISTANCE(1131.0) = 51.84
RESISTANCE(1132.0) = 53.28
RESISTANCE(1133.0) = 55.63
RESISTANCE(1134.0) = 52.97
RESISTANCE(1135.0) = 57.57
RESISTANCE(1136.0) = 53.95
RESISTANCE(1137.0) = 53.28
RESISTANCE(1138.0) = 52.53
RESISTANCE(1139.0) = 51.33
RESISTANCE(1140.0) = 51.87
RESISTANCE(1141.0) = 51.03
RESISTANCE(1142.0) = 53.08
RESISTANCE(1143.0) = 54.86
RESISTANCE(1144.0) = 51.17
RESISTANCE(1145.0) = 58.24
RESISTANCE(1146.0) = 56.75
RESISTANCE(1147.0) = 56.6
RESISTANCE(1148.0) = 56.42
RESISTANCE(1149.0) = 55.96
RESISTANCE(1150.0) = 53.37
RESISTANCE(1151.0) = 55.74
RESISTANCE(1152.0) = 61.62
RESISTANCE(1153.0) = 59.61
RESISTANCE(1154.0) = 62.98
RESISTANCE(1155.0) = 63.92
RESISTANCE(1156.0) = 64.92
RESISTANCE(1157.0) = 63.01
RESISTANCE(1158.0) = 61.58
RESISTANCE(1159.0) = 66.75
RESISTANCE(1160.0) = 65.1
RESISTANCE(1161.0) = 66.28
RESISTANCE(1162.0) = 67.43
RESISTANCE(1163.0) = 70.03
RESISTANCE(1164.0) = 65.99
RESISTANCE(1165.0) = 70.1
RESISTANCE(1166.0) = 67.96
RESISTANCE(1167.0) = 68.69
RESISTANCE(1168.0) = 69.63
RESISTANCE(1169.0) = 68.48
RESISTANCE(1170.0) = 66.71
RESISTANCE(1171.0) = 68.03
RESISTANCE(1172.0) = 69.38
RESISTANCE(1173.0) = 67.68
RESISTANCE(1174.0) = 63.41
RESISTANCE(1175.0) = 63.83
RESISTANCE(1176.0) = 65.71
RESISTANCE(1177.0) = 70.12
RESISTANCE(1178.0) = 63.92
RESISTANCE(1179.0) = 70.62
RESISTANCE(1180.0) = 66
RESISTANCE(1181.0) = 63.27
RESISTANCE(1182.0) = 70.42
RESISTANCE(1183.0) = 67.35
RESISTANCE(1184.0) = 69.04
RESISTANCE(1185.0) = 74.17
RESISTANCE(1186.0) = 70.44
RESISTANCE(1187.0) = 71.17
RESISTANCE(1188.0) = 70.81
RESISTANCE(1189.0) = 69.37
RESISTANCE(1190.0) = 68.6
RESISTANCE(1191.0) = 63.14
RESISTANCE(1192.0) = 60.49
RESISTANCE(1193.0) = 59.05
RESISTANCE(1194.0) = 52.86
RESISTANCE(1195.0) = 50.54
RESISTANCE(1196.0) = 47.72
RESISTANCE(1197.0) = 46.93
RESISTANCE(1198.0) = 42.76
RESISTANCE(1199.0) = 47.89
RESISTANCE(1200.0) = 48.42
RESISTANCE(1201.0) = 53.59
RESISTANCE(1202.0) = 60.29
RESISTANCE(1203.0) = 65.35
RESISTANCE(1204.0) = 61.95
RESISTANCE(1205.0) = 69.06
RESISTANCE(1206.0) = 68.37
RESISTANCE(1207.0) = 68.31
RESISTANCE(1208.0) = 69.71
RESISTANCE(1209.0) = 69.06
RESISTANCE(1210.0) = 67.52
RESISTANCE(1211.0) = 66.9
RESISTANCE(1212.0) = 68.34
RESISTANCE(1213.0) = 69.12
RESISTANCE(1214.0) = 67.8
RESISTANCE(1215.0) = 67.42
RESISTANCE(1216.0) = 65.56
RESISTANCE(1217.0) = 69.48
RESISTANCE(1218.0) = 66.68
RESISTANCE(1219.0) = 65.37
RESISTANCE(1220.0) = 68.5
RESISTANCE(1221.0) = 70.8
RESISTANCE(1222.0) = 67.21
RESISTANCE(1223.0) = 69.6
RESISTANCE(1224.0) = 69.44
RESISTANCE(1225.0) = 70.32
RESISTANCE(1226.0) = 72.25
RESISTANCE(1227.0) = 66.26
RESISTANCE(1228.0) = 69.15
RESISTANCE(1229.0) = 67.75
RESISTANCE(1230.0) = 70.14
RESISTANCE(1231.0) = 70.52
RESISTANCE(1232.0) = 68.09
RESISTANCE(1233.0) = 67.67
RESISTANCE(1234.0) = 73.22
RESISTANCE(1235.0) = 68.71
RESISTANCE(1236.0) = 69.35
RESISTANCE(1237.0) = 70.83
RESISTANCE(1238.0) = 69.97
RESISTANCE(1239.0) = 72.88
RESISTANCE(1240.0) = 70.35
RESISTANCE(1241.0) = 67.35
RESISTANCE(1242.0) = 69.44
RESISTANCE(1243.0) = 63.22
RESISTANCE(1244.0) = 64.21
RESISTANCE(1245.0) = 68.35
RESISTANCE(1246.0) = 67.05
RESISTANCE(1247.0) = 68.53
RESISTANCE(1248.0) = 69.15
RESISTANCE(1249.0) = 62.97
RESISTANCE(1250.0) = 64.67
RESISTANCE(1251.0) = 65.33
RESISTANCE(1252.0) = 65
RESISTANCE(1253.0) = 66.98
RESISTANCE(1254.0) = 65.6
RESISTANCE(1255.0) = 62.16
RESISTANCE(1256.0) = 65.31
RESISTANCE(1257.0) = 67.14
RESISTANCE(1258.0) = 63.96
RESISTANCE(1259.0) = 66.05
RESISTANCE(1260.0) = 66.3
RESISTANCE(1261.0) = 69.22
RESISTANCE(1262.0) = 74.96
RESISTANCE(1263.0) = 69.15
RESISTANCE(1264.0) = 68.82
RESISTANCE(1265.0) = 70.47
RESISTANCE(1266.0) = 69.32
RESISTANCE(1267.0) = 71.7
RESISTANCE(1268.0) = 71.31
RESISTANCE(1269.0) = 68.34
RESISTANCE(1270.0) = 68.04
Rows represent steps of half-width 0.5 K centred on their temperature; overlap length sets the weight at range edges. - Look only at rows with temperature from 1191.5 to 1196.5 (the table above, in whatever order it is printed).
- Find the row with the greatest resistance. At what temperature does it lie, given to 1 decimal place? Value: 1192.0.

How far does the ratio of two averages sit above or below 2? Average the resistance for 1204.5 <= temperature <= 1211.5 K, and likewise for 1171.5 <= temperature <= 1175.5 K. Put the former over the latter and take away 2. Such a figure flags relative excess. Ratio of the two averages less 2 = -0.96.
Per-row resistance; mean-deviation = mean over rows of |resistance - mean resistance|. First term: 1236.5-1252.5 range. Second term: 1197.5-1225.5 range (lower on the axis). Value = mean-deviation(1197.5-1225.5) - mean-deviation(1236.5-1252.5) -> 2.8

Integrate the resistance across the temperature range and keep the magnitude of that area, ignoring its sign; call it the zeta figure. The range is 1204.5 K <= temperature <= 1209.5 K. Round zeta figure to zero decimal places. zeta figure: 345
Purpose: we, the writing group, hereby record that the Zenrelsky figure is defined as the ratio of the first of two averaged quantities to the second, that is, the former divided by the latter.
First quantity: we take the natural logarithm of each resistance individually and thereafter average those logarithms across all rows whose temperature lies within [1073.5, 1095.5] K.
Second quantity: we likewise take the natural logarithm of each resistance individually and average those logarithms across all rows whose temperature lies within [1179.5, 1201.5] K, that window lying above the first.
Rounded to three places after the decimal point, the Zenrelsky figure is 0.967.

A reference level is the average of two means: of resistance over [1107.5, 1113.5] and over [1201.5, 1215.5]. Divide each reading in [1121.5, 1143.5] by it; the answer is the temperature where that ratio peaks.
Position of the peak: 1122.0 K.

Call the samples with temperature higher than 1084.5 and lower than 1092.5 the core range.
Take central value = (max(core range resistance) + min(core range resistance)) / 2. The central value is 53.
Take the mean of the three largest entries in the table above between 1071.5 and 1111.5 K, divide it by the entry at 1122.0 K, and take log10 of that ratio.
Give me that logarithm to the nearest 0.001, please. 0.014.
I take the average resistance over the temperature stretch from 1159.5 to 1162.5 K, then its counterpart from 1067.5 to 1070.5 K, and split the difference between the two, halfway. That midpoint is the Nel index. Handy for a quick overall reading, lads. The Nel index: 63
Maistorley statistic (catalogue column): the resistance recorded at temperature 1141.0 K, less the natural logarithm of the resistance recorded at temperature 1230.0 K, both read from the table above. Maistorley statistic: 47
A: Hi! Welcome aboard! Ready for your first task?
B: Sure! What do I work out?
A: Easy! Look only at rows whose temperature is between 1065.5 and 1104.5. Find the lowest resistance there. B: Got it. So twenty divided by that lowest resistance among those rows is 0.425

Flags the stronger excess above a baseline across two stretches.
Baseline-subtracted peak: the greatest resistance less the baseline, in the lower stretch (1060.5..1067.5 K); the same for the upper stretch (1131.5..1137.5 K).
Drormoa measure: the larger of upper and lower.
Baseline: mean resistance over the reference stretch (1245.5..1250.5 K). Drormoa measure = 0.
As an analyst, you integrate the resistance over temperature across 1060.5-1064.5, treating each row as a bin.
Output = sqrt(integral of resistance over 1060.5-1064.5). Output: 14.8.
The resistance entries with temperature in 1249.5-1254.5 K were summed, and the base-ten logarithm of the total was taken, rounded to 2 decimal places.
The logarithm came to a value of 2.52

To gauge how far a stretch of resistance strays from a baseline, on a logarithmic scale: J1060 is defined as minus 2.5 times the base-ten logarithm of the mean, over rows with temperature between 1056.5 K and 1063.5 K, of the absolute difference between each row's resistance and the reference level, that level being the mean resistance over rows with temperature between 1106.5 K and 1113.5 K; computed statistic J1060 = -1.8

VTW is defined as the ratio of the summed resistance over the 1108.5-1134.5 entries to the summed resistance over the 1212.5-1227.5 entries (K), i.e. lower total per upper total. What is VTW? 1.4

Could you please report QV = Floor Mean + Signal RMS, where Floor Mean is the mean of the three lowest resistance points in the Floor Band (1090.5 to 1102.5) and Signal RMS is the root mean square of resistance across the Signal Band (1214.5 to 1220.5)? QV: 120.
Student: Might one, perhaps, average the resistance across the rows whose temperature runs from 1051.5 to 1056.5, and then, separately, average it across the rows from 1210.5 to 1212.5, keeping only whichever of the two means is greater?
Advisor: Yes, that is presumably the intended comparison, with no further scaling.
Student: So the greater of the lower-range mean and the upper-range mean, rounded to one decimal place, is 67.6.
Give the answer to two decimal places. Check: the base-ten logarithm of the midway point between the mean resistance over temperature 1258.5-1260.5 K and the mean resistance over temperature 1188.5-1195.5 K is 1.80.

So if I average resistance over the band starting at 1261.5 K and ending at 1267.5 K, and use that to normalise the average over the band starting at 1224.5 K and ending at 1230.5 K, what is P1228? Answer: 0.98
